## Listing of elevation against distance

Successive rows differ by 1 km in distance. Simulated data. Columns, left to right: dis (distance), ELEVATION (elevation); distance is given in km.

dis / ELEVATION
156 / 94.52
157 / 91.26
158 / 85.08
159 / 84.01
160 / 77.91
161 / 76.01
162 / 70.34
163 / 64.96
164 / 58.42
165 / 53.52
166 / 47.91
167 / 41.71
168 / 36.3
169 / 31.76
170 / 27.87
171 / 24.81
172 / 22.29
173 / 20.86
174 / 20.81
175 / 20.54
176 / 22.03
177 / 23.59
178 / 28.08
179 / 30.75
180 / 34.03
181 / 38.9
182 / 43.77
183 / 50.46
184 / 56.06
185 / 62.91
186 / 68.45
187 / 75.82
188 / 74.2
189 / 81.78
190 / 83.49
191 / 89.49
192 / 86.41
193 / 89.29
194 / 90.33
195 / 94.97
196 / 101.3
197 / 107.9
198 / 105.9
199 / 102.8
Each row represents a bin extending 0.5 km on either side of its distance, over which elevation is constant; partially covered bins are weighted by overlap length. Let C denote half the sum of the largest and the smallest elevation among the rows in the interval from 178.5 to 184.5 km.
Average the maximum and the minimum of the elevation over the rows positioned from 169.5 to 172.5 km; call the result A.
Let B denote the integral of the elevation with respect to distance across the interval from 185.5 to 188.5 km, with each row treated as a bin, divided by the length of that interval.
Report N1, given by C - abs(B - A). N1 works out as -4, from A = 25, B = 73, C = 43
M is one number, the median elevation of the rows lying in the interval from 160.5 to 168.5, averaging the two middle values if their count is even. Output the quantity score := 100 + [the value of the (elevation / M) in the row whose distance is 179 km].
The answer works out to 101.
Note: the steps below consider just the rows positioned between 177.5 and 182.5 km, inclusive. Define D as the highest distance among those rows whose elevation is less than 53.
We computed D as 182 km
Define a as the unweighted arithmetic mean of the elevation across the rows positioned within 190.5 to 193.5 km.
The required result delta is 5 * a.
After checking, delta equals 442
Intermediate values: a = 88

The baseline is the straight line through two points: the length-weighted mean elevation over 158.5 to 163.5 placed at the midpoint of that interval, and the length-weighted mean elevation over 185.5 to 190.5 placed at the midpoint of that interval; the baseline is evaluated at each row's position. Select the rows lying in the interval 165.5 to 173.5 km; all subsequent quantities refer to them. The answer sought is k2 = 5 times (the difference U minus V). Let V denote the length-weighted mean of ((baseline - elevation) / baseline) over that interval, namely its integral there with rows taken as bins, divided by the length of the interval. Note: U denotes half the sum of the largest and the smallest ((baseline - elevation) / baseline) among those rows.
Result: -0.181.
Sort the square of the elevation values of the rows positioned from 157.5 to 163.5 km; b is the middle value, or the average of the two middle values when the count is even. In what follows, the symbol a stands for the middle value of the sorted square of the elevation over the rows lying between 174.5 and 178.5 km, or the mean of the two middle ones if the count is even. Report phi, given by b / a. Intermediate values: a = 521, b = 5924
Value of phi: 11.4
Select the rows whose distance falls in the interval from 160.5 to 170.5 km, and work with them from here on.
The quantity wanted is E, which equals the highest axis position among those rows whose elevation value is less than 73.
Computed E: 170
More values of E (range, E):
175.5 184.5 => 184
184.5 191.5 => 186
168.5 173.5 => 173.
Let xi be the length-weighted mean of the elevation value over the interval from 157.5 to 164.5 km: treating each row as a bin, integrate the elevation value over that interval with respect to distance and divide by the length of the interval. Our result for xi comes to 74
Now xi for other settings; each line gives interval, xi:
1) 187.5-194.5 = 85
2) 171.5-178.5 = 23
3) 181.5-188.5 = 62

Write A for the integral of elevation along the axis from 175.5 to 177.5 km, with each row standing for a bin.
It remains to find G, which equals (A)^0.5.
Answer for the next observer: 6.8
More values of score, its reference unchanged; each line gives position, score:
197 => 102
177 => 100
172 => 100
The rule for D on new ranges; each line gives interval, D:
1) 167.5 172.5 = 172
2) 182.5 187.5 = 183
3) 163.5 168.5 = 168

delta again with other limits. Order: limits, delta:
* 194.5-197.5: 507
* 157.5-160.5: 412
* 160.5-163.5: 352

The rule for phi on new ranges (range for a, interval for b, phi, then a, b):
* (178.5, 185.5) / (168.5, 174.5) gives 0.3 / 1916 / 556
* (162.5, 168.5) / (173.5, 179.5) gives 0.2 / 2580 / 521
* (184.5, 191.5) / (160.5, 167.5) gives 0.6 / 5749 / 3413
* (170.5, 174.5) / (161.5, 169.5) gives 5.5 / 466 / 2580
